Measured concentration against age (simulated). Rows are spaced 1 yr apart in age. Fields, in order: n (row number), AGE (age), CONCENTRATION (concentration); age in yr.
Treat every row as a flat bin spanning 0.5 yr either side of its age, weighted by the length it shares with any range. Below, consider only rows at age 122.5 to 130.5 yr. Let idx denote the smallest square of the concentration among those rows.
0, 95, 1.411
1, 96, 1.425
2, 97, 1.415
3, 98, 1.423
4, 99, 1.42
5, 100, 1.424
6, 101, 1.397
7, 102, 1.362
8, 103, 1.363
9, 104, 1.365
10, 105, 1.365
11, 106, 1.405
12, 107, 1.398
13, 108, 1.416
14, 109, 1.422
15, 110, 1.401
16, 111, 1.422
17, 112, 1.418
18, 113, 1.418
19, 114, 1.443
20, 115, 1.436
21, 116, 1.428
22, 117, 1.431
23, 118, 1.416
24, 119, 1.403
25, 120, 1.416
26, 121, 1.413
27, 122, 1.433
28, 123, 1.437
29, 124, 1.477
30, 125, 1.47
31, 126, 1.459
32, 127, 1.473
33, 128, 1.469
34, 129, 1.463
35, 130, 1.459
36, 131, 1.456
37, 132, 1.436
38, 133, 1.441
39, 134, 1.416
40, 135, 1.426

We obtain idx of 2.06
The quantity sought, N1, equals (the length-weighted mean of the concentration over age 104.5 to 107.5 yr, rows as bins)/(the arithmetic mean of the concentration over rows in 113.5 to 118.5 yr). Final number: 0.971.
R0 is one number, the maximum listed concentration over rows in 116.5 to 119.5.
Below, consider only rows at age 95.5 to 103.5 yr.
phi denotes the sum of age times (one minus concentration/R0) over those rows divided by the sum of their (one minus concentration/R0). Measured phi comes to 101.3 yr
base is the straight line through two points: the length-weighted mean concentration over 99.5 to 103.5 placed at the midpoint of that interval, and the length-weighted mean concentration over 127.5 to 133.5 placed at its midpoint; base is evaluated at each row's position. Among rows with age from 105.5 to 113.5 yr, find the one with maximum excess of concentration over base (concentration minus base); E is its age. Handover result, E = 109 yr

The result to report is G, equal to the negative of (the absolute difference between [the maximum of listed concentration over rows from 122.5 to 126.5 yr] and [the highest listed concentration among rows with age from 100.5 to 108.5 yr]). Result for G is -0.061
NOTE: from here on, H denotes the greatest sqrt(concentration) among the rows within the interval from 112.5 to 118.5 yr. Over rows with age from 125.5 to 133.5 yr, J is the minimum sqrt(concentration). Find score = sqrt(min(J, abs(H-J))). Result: 0.05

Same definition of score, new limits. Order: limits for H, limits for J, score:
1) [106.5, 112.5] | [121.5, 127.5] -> 0.07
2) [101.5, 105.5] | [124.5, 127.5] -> 0.20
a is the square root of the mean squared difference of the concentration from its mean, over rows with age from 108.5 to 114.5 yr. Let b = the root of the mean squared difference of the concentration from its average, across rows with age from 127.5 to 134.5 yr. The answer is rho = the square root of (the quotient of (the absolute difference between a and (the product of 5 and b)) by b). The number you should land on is 2.07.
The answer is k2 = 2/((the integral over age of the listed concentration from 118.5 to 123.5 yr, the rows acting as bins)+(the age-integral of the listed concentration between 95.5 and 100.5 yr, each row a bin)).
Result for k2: 0.141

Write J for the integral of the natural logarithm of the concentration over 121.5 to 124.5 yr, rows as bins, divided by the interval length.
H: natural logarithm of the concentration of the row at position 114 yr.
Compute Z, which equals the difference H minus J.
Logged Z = 0.00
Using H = 0.367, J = 0.371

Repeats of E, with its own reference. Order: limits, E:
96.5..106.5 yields 98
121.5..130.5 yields 124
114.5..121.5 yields 115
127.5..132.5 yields 128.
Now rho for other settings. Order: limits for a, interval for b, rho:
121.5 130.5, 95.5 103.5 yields 2.10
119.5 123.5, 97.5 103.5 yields 2.15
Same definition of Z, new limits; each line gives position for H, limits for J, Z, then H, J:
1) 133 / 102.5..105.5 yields 0.05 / 0.365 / 0.311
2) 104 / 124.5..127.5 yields -0.07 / 0.311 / 0.383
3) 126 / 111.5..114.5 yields 0.02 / 0.378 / 0.355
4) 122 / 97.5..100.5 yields 0.01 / 0.360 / 0.352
